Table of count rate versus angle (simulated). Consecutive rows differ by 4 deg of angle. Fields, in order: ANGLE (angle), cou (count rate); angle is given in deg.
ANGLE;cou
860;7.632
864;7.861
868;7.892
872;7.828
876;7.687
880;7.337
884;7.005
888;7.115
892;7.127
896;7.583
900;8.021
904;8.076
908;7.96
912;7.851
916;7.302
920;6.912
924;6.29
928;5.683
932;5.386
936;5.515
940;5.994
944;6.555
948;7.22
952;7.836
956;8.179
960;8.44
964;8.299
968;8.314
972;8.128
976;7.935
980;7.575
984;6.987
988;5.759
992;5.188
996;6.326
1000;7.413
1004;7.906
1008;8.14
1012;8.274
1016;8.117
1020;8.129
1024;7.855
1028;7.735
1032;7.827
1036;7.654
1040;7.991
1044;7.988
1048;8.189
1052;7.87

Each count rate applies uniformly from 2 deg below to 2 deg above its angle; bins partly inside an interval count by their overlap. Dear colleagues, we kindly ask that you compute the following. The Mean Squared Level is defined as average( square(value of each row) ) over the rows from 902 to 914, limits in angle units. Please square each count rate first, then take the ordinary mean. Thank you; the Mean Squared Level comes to 63.4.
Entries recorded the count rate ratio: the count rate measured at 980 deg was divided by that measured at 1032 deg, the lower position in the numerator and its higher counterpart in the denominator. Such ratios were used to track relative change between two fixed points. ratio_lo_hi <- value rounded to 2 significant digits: 0.97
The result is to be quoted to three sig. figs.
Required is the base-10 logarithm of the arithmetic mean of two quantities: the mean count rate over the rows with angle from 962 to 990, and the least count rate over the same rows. 0.824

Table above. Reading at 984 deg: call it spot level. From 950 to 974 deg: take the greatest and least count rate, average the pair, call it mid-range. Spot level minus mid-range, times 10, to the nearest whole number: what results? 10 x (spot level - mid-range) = -12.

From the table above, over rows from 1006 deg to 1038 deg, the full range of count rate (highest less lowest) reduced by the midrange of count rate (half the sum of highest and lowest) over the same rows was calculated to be -7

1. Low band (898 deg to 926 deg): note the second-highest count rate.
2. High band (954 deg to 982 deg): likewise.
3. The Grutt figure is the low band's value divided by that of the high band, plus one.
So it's 1.96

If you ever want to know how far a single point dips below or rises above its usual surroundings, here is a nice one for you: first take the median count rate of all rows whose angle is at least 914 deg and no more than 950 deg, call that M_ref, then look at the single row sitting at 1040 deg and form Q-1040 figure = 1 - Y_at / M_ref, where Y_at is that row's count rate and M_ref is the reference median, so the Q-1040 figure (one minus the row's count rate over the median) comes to -0.270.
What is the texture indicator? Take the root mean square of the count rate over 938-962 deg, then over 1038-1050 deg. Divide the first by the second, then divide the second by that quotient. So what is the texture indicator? 8.7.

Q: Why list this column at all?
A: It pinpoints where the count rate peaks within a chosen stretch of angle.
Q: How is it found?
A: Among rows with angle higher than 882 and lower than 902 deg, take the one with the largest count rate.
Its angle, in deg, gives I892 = 900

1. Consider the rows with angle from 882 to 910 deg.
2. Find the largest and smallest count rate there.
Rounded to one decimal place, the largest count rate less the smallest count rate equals 1.1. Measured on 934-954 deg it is 2.3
